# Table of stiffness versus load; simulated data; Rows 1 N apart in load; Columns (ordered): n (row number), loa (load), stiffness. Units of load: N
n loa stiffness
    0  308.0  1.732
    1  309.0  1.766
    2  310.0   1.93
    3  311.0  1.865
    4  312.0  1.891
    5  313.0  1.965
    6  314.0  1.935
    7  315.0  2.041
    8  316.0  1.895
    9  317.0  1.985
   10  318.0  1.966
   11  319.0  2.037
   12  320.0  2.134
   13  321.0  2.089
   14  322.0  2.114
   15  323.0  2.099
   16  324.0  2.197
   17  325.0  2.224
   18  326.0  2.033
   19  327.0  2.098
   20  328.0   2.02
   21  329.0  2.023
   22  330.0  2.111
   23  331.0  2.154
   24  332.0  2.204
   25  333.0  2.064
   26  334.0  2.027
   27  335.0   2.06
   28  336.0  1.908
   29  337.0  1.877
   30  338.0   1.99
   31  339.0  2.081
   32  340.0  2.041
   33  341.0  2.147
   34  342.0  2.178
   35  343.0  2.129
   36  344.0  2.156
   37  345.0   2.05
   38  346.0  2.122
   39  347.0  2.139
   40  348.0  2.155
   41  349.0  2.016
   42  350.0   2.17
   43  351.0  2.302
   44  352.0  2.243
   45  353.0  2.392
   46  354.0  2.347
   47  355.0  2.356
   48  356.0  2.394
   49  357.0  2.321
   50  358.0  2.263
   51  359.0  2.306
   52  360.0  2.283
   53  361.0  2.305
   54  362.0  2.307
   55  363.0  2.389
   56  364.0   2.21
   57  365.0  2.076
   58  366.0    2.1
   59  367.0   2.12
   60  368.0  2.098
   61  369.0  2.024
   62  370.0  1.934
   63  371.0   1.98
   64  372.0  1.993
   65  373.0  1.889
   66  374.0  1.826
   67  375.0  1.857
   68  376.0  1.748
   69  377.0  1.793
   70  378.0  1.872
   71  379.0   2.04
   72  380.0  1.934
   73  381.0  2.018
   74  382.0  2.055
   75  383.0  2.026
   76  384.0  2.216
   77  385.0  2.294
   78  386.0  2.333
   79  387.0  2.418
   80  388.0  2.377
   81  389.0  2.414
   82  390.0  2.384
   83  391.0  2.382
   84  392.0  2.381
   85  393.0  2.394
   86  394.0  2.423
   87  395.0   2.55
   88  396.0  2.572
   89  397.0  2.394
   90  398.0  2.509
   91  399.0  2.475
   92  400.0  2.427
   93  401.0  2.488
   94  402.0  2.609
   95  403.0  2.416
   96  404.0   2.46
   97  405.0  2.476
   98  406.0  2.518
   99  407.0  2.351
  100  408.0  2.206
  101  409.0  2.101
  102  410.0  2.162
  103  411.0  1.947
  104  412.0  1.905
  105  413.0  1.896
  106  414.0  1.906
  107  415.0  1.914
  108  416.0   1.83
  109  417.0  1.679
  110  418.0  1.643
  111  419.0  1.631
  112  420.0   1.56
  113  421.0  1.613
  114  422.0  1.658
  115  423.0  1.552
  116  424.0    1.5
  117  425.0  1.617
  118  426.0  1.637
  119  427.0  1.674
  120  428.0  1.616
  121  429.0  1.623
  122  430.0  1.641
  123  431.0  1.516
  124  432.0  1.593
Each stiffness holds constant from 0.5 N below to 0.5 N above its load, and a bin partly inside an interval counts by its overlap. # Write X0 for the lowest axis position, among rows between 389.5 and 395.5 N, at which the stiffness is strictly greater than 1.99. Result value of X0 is 390.0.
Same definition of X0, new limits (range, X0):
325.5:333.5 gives 326.0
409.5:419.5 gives 410.0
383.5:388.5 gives 384.0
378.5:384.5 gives 379.0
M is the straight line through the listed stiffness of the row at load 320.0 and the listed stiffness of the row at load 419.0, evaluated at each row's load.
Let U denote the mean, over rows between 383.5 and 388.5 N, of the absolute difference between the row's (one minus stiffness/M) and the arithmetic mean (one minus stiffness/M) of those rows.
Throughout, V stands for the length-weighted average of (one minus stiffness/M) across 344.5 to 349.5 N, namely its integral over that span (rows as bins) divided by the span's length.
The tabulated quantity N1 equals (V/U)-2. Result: -3.4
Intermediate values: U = 0.037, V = -0.05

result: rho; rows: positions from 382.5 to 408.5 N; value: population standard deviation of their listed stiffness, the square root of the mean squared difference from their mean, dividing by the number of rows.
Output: 0.12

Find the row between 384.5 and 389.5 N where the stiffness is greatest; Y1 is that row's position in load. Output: 387.0 N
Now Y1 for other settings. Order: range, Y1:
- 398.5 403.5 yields 402.0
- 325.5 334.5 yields 332.0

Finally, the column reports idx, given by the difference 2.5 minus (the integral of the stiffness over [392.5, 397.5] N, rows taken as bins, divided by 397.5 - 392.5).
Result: 0.03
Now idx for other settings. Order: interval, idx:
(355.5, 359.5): 0.18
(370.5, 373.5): 0.55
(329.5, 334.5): 0.39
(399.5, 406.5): 0.02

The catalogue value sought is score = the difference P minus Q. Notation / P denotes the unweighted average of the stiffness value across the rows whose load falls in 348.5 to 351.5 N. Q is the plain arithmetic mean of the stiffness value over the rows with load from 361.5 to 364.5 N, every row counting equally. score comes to -0.14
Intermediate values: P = 2.2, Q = 2.3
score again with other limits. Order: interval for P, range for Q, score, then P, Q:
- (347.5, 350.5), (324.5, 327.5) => 0.00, 2.1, 2.1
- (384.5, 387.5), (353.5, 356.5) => -0.02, 2.3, 2.4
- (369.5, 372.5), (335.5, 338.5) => 0.04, 2.0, 1.9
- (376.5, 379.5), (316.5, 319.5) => -0.09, 1.9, 2.0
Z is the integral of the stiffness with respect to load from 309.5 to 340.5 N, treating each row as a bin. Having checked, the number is 63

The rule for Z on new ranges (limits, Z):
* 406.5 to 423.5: 32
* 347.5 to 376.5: 62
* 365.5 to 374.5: 18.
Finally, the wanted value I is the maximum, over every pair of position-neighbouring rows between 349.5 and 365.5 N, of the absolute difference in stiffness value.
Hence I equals 0.179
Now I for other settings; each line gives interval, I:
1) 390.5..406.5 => 0.193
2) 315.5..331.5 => 0.191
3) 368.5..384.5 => 0.190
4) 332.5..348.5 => 0.152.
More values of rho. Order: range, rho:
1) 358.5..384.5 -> 0.17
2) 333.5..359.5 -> 0.14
